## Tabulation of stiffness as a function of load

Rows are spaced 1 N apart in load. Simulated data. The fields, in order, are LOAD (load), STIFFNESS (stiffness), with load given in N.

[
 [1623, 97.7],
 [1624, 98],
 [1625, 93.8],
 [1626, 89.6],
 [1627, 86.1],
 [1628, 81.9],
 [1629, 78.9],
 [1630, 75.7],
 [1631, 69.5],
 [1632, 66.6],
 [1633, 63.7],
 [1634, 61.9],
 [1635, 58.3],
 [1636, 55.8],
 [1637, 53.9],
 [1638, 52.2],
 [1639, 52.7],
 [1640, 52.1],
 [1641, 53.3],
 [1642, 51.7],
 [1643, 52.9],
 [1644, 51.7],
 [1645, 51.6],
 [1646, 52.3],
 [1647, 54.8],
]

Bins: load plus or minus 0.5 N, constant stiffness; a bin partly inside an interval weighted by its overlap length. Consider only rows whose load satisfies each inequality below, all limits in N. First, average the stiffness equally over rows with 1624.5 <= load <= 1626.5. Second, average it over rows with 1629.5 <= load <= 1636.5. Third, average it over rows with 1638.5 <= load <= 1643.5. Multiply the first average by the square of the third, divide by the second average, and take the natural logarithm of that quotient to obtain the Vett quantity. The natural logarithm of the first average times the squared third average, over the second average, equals 8.28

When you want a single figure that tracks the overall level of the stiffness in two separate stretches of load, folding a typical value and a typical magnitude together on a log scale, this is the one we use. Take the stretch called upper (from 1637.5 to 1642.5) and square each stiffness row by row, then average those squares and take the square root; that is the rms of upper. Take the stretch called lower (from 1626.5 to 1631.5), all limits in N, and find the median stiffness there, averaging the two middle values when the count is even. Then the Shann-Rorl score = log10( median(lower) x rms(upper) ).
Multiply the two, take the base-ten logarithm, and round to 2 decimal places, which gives 3.62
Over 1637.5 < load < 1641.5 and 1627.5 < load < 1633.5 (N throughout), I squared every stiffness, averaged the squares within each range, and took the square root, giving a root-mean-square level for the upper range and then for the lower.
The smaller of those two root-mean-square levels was 52.6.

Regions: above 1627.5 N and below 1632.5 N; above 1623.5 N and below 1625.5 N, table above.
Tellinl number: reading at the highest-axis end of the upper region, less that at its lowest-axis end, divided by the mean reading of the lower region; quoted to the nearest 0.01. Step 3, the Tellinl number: -0.16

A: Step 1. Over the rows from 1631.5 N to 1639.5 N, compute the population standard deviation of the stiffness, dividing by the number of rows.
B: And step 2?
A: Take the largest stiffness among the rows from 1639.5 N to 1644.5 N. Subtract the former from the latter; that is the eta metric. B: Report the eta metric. 48.2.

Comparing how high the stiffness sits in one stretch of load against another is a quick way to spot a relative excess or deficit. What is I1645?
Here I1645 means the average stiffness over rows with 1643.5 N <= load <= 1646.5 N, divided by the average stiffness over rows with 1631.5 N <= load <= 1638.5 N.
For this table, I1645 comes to 0.88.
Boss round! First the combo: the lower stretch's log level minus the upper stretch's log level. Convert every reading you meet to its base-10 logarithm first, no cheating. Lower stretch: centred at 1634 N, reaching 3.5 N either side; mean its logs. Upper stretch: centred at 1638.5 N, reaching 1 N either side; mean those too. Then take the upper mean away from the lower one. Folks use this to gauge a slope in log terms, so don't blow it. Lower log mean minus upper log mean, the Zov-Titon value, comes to 0.067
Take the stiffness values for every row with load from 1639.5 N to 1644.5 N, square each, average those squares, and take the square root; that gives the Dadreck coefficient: 52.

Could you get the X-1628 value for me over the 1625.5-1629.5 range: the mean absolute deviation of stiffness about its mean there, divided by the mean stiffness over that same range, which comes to 0.044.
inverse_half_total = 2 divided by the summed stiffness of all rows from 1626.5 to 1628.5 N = 0.012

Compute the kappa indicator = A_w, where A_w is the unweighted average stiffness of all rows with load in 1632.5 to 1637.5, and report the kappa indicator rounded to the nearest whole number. 59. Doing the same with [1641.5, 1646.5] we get 52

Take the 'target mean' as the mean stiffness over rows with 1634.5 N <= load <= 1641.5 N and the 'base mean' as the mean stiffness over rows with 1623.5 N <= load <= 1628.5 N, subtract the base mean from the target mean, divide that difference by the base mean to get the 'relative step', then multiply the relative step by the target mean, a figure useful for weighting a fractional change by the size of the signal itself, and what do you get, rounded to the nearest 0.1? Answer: -21.5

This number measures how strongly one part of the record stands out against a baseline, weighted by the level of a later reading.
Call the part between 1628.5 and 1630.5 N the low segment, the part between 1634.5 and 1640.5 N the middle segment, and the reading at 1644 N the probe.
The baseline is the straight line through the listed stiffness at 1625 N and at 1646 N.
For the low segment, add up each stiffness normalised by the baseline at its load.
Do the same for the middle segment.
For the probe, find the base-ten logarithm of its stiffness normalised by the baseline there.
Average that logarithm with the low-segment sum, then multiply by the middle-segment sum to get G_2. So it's 4.2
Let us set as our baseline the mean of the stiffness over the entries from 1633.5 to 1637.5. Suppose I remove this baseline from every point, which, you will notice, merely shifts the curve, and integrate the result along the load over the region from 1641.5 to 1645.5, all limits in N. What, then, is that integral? -22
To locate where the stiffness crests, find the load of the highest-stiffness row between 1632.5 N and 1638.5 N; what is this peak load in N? 1633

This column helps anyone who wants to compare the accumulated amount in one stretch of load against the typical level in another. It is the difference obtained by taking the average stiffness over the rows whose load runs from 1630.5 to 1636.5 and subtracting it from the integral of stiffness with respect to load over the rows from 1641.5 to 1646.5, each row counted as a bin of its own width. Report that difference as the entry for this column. 198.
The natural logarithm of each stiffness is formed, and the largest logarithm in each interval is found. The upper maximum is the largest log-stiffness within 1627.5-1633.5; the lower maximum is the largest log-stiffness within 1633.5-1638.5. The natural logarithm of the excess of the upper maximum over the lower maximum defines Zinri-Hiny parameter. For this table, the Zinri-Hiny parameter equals -1.3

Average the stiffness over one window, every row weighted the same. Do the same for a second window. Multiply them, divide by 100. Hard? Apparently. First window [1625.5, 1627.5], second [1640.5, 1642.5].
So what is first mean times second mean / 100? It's 46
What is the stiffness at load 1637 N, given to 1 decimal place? 53.9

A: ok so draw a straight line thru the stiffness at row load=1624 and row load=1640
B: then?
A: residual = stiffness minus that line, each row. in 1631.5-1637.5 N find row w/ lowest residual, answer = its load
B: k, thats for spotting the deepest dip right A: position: 1633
